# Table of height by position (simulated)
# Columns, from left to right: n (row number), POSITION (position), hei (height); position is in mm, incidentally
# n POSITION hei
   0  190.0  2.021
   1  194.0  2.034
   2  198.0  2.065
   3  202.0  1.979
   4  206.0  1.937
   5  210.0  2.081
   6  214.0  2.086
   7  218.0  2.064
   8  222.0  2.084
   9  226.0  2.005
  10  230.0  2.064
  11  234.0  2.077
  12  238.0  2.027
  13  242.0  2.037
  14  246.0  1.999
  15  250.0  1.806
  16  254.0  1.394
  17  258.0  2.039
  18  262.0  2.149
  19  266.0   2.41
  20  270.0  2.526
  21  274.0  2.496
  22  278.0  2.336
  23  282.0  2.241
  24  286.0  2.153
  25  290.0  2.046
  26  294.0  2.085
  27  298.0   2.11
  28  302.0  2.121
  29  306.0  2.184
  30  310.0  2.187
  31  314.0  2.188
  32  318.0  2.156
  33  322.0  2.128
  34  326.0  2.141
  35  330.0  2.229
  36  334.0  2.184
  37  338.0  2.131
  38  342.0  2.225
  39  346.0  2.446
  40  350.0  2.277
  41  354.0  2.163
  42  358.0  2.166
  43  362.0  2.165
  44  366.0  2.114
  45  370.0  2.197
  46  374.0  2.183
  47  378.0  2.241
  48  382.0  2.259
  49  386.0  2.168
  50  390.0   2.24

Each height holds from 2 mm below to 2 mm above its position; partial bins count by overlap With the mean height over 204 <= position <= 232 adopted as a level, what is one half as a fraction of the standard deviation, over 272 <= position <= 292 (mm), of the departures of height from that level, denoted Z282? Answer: 3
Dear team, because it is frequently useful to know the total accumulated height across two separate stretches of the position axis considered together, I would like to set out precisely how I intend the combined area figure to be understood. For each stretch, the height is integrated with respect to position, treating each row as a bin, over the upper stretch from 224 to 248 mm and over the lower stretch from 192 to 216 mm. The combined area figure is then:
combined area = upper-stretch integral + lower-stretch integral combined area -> 98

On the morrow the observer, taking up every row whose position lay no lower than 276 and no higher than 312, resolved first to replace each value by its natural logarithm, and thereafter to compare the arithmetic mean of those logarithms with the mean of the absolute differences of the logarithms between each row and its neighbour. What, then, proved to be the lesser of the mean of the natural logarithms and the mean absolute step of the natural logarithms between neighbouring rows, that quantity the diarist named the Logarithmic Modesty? 0.025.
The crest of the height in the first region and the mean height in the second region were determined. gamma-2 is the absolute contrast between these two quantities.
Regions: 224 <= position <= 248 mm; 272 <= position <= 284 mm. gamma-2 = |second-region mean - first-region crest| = 0.28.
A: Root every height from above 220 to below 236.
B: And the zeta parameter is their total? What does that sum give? 5.7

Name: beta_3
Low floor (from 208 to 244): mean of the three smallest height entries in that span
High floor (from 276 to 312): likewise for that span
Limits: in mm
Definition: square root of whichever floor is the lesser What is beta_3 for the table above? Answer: 1.42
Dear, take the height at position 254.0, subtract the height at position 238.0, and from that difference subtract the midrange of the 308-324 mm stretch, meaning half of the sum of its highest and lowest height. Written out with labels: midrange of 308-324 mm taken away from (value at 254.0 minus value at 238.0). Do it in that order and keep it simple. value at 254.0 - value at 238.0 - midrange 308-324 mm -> -2.8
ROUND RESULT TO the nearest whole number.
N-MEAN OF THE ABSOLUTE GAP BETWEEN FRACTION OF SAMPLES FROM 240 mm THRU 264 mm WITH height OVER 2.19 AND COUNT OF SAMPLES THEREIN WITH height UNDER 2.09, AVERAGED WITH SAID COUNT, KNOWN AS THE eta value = 5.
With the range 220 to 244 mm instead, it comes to 6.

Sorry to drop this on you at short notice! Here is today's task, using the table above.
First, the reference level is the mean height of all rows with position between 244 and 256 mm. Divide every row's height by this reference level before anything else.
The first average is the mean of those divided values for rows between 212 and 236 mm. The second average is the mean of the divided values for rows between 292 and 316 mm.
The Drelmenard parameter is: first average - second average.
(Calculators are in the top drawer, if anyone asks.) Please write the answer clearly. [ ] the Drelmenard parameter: -0.048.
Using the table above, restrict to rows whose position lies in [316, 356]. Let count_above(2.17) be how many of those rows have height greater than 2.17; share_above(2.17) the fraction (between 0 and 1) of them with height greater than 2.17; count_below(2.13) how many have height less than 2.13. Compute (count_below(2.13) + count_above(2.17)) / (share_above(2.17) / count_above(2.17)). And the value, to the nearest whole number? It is 60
